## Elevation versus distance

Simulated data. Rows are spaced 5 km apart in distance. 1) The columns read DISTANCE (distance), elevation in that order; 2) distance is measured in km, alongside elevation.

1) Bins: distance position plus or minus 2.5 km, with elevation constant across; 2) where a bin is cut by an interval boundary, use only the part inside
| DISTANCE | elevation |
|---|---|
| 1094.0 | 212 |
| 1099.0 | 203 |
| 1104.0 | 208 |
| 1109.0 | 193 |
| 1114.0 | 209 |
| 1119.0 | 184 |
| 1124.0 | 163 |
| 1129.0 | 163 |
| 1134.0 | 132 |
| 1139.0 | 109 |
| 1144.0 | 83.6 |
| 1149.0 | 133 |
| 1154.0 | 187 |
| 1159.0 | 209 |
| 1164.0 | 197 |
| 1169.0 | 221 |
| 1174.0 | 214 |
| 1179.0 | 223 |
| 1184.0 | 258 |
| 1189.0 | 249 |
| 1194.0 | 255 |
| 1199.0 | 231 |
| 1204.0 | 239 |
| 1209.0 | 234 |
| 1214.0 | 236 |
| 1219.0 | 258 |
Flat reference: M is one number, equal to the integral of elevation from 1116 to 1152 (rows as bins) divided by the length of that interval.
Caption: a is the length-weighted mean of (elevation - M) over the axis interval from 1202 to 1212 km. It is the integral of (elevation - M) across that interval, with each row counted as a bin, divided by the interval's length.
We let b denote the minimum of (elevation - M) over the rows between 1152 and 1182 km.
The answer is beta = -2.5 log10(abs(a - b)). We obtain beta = -4.2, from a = 96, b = 47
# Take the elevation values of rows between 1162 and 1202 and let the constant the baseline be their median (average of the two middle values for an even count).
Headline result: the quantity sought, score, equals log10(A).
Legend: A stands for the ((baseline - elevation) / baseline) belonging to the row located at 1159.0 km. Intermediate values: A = 0.08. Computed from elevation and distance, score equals -1.1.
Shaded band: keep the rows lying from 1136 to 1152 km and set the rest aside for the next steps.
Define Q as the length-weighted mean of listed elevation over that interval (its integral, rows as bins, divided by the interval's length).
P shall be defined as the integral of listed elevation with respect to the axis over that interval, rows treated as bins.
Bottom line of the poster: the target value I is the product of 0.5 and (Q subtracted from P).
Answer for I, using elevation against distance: 838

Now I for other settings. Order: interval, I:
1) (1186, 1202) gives 1839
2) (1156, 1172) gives 1564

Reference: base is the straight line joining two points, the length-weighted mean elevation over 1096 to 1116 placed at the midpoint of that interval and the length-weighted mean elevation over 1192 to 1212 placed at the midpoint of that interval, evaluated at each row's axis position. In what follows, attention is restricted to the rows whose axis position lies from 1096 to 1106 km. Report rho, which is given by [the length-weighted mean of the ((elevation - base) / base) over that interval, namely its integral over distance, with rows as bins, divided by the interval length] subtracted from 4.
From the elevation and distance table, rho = 3.98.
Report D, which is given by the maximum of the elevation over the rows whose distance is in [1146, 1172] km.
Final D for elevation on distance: 221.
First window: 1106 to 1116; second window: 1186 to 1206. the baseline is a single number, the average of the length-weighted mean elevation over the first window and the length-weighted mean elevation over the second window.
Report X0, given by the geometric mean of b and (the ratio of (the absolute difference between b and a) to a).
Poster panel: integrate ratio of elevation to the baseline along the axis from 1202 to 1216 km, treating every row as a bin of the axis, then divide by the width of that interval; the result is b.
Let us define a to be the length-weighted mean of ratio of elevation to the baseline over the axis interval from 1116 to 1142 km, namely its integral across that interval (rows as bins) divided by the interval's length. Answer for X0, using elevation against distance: 0.8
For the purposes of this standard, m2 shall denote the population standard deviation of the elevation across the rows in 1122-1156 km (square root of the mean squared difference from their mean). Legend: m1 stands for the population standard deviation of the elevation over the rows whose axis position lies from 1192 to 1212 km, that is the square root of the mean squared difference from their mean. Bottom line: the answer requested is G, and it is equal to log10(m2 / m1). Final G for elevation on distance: 0.5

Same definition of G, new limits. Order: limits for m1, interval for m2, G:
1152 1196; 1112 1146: 0.2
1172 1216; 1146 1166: 0.3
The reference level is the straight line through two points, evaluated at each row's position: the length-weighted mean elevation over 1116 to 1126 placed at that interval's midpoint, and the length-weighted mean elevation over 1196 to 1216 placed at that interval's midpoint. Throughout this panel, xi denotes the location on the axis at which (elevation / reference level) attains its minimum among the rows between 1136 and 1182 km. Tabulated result 1144.0 km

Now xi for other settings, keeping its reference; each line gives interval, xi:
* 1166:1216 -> 1214.0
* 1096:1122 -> 1119.0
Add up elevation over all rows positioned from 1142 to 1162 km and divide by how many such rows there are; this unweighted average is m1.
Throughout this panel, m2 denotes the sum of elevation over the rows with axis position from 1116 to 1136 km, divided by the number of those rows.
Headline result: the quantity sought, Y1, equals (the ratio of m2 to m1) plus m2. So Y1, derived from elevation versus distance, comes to 162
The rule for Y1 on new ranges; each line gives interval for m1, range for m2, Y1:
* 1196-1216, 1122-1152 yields 131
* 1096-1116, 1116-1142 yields 151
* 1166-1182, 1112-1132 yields 181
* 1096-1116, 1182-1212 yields 246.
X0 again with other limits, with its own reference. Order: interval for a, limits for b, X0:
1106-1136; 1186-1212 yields 0.6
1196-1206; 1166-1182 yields 0.3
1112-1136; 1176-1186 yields 0.7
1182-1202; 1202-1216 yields 0.2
